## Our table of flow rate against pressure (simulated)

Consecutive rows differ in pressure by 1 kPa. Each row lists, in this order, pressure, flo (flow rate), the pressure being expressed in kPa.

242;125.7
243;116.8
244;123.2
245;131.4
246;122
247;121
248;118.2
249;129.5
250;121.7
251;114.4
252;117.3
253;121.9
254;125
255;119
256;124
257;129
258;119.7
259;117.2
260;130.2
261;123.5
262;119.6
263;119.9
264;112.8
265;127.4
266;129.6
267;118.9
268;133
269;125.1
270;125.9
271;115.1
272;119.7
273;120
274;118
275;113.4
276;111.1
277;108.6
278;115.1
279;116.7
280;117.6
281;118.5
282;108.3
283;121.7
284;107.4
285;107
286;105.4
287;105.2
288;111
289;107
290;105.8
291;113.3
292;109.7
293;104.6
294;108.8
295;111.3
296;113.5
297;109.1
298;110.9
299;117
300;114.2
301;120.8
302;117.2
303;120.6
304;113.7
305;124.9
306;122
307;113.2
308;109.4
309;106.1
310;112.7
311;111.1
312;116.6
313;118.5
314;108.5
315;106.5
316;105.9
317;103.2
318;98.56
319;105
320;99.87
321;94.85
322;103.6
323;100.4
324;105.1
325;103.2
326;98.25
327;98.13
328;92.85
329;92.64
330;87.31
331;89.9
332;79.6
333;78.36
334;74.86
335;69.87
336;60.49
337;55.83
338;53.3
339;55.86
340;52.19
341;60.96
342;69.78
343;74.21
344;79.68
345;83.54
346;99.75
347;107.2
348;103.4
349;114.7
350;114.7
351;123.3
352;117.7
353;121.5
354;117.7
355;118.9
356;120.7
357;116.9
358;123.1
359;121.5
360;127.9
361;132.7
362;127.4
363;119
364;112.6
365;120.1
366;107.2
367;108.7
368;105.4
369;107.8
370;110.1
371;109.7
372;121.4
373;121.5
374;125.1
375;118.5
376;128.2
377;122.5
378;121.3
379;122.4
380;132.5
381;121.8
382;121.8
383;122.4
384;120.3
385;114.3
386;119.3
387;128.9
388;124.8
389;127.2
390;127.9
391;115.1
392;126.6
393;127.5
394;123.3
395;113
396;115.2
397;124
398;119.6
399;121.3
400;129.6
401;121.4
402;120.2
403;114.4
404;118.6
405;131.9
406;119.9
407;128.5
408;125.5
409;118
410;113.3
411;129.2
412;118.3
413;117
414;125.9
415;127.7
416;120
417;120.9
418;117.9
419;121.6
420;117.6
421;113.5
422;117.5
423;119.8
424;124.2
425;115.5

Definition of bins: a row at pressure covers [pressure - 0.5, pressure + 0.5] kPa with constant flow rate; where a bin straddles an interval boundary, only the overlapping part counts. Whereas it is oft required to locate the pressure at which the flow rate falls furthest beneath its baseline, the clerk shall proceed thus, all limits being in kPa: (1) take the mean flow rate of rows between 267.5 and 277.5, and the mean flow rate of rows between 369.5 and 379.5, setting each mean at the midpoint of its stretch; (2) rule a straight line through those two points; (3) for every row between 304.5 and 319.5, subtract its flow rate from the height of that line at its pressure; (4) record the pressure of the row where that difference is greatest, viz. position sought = 318 kPa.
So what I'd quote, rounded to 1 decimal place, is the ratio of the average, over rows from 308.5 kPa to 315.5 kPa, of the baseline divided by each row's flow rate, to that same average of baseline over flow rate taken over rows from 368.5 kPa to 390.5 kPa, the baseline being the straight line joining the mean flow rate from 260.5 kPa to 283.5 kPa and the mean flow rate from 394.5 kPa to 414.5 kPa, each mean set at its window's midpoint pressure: 1.1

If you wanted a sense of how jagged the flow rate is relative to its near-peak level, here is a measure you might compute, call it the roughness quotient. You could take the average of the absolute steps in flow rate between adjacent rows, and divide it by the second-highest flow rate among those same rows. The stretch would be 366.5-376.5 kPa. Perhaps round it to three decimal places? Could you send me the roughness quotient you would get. 0.036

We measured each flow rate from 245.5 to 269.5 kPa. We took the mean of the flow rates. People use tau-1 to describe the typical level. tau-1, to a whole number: 122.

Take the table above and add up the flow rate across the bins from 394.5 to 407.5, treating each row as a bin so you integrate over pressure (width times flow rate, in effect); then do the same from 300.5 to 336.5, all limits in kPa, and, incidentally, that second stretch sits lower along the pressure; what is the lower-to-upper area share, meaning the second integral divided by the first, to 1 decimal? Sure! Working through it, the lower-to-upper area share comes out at 2.3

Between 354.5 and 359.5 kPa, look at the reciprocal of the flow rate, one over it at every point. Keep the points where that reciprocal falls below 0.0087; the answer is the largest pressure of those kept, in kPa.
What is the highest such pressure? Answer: 359 kPa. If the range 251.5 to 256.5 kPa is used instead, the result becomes 256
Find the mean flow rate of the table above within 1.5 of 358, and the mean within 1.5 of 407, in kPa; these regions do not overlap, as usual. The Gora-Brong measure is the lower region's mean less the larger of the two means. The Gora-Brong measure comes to -4.1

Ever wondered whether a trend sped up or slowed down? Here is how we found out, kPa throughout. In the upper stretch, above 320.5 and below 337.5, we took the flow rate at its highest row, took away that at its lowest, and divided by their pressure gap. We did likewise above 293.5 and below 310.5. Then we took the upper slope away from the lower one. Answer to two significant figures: 2.7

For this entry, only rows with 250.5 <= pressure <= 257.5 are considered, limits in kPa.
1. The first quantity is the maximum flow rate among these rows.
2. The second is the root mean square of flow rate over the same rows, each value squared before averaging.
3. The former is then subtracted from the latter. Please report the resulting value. -7.4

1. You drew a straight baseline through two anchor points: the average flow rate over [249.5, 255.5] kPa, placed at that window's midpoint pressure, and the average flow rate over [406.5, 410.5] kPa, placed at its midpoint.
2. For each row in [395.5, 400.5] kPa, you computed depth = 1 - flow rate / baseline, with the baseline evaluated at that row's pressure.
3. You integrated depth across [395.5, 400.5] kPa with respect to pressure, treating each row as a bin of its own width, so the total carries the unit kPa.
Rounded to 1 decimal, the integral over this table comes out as 0.0 kPa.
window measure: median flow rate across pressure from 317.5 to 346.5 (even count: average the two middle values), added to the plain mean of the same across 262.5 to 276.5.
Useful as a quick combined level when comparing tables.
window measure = 208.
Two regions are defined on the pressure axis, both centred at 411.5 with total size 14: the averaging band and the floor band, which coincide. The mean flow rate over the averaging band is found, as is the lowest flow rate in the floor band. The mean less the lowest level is 9.1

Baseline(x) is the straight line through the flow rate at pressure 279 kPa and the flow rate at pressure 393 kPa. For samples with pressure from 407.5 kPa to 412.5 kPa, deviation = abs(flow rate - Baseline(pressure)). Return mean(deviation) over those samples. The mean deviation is 8.3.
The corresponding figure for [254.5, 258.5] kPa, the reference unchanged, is 8.4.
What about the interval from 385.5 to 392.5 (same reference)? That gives 3.6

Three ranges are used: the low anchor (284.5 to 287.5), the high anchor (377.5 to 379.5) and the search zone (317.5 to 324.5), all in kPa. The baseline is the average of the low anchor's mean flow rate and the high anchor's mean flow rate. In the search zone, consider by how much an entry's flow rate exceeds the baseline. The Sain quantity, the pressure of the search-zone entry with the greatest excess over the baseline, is 324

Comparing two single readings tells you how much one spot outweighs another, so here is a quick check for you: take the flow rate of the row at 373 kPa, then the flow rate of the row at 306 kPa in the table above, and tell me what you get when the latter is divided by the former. 1.00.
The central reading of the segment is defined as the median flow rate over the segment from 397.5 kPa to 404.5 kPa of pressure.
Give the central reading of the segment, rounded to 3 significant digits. 120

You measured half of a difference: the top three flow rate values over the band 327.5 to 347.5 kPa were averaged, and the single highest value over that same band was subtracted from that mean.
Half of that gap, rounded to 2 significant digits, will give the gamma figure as -3.6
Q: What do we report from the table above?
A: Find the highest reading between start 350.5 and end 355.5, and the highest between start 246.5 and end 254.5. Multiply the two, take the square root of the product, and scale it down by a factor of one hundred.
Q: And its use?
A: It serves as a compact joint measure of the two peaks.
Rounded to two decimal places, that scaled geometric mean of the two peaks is 1.26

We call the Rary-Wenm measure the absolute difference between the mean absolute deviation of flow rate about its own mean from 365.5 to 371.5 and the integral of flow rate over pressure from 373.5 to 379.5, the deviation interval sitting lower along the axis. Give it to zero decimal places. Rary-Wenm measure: 737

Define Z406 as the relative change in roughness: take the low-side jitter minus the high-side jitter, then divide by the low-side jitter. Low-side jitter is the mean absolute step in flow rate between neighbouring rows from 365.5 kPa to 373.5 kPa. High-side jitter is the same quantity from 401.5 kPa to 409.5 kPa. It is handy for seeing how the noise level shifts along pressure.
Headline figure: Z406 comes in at -1.5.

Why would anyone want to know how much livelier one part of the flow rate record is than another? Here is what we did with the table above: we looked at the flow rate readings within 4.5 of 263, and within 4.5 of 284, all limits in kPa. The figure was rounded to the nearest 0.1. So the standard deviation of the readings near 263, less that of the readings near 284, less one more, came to -1.3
